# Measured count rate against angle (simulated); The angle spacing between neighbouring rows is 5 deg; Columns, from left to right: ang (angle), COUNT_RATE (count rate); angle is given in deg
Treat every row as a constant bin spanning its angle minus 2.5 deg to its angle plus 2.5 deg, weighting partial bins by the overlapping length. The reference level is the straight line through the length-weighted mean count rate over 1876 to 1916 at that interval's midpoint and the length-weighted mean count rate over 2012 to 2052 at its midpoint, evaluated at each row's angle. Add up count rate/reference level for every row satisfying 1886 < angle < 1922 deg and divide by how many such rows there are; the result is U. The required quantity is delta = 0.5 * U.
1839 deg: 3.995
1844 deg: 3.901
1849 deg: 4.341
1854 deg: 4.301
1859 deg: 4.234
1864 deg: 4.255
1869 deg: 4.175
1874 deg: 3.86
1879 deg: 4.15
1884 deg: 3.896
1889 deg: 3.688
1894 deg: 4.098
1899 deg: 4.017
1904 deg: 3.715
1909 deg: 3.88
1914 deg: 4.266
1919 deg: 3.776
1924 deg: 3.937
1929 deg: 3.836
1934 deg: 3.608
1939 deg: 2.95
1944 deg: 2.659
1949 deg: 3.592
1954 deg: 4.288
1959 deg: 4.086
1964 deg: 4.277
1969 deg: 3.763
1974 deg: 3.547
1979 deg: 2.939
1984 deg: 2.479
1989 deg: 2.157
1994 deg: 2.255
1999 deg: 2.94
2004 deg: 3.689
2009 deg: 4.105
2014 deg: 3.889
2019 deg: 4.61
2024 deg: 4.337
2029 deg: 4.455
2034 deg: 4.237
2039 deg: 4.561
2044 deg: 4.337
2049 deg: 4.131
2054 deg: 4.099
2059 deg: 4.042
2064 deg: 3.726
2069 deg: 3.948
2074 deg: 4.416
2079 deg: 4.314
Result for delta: 0.49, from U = 0.98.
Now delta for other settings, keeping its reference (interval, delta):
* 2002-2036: 0.49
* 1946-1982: 0.46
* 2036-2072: 0.47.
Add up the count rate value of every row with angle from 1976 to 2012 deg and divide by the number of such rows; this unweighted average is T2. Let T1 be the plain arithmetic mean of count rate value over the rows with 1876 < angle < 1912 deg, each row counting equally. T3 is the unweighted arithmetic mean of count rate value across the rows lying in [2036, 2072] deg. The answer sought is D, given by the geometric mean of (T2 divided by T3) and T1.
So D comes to 1.67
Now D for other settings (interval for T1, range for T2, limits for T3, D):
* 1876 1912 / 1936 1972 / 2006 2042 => 1.82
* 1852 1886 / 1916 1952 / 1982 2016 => 2.16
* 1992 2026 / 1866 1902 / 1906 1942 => 1.98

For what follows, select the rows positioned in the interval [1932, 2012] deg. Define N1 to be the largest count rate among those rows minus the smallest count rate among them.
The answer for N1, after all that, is 2.13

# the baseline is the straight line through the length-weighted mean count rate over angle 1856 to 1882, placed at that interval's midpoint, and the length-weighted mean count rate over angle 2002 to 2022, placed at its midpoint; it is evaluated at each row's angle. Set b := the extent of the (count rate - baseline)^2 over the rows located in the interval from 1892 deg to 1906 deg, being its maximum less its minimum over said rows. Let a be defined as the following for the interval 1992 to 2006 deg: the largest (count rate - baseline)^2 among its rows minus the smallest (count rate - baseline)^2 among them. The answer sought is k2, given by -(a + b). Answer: -3.4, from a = 3.2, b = 0.2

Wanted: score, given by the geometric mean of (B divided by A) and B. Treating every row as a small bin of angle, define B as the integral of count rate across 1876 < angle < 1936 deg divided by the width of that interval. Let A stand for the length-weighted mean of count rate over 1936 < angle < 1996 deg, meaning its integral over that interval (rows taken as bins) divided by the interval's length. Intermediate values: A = 3.3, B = 3.91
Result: 2.2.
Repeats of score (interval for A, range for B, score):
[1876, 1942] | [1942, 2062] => 1.9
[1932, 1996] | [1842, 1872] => 2.3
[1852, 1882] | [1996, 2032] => 2.0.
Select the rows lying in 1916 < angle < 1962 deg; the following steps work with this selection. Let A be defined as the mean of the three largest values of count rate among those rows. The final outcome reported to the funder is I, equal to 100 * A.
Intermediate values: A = 4.10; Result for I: 410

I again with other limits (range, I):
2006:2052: 454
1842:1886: 430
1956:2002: 404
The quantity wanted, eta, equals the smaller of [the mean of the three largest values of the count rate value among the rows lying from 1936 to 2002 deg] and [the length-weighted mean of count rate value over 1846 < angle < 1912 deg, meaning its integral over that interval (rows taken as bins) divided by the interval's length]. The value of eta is 4.0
